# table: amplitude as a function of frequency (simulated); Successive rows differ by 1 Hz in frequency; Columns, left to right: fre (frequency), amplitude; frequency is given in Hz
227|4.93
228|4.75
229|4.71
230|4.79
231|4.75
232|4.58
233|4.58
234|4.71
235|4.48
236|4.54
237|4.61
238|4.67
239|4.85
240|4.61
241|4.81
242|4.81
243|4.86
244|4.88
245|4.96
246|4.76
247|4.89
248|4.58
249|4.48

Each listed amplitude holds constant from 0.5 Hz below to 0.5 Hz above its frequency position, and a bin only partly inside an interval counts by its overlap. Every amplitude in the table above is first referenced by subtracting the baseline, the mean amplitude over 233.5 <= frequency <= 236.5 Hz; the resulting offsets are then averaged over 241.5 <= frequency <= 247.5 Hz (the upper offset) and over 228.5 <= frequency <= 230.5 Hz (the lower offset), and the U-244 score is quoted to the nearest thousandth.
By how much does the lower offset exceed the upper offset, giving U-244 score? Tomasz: -0.110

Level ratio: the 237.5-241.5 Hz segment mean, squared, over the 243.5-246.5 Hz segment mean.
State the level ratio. 4.61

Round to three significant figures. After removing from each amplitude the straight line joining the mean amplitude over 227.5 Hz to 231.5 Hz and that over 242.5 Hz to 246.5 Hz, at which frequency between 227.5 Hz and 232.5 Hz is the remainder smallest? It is 232 Hz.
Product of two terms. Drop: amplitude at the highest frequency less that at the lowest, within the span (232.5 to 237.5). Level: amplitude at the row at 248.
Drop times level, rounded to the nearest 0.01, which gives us 0.14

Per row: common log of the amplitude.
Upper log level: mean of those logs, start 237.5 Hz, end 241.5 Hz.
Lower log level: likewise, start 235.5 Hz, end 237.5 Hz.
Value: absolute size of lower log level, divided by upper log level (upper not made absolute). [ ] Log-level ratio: 0.98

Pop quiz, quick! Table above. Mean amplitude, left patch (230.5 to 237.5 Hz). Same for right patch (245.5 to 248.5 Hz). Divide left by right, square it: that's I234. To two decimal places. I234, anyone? 0.94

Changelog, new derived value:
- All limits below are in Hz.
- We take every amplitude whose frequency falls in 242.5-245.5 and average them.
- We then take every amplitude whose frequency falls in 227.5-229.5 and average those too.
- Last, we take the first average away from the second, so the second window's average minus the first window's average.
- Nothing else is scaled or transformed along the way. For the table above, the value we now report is -0.17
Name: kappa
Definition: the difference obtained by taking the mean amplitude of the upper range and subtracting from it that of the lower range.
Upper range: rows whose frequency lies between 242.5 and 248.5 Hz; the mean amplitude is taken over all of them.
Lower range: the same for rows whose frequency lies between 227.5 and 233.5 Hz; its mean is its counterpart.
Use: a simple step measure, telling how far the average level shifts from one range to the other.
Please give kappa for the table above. 0.13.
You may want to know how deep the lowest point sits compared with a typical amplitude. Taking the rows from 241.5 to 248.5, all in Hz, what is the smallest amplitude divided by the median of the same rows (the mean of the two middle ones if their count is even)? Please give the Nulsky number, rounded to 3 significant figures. 0.942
